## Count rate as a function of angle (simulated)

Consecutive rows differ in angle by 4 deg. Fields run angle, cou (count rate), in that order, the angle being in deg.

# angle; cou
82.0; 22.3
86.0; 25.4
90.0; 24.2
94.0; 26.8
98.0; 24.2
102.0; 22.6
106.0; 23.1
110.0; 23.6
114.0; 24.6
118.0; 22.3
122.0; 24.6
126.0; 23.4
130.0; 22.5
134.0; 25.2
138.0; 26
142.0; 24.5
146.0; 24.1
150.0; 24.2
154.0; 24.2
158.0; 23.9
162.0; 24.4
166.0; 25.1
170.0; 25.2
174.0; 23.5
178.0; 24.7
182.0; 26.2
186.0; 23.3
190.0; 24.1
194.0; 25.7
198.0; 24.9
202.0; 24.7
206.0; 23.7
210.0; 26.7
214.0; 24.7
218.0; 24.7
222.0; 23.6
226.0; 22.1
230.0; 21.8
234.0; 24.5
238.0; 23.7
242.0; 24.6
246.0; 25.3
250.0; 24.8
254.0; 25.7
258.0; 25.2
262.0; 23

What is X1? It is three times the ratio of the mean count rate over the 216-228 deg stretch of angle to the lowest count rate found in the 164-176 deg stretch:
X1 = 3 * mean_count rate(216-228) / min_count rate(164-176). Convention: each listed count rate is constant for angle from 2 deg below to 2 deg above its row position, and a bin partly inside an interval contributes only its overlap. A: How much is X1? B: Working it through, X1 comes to 3.00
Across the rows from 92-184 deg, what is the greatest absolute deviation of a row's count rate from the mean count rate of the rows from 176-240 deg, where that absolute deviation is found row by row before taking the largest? 2.5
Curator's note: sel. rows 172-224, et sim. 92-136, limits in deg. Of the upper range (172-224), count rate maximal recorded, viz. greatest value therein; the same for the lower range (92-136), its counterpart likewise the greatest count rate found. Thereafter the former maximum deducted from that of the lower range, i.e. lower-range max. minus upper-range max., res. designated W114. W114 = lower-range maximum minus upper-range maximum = 0.1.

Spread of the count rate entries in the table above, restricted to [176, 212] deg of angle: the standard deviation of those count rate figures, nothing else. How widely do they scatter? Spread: 1.1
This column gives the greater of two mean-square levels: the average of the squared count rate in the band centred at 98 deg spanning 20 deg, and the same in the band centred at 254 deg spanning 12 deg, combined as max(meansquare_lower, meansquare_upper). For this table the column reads 637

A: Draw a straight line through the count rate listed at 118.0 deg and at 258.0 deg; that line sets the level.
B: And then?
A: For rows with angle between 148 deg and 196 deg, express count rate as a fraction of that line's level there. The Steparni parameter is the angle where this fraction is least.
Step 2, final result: 186.0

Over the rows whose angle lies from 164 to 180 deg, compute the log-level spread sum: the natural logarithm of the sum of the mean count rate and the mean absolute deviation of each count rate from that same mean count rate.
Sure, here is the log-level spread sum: 3.23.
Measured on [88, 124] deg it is 3.22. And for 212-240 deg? 3.20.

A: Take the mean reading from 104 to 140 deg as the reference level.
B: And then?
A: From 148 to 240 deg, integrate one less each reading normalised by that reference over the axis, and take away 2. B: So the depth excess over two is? -3.57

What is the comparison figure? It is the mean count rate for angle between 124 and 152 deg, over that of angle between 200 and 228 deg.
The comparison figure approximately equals 1.00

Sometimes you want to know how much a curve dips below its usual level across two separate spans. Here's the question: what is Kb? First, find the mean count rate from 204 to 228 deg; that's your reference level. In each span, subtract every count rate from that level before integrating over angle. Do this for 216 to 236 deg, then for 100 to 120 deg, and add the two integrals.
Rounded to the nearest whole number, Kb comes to 38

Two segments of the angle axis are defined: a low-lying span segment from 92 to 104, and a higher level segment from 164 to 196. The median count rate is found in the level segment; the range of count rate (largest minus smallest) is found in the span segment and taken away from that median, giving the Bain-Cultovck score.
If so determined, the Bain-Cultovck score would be 20.7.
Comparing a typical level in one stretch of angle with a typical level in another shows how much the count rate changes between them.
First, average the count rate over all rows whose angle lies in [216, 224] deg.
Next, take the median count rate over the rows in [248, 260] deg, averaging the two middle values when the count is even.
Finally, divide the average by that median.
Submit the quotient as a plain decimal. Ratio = 0.96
